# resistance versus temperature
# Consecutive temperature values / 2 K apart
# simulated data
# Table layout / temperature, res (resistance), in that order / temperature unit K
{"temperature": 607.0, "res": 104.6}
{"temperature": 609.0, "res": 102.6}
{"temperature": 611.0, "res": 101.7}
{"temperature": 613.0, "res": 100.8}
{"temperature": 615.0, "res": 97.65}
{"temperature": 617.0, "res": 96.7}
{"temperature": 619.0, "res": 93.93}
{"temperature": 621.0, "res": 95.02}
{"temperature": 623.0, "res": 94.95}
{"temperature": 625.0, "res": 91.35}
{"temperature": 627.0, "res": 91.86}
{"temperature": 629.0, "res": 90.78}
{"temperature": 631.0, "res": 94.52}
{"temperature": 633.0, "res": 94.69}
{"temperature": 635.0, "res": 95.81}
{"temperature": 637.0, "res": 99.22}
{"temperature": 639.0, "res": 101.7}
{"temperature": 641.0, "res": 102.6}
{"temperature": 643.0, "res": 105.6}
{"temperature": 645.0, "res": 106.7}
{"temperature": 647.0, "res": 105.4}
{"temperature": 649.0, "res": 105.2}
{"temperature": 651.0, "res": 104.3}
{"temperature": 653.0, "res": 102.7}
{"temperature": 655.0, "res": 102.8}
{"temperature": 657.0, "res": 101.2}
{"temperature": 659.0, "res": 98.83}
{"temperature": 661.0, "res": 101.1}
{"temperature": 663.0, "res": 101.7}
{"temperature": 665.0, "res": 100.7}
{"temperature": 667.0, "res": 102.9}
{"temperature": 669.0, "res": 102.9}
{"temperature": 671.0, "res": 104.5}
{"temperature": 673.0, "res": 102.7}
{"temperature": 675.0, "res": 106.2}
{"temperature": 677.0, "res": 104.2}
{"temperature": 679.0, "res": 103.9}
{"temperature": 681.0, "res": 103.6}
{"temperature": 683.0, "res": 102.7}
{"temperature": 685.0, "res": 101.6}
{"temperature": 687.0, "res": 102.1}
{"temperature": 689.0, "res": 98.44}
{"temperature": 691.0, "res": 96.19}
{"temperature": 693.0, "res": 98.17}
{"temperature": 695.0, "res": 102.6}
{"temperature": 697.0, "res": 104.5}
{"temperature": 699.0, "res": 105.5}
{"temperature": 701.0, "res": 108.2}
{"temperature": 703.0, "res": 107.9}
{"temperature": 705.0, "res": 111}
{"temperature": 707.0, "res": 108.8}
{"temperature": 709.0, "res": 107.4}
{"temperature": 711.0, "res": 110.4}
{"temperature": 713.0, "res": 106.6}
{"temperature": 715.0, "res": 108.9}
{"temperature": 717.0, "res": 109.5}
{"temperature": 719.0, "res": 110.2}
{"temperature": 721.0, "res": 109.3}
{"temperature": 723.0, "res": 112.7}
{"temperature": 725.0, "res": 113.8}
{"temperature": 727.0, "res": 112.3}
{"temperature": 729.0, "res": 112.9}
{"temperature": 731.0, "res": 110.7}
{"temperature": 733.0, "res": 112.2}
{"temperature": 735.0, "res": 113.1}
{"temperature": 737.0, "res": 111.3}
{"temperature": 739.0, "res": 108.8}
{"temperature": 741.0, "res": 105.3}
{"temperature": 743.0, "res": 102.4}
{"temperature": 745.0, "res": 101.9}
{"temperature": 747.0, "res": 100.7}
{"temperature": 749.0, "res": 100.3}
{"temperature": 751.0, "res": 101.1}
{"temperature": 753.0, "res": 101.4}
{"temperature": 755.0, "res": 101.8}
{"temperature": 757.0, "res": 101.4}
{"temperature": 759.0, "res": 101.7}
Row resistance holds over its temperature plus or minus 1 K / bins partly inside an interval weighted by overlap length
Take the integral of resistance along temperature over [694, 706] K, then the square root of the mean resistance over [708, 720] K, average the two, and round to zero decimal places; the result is 645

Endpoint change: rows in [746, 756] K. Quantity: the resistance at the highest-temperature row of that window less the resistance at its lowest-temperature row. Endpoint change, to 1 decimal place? 1.1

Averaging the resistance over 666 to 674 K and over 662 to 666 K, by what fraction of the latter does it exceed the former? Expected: -0.020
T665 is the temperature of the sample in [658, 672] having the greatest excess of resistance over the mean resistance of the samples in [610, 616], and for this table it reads 671.0 K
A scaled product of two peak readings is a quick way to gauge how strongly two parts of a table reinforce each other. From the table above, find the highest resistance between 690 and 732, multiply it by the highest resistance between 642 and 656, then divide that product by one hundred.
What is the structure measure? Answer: 121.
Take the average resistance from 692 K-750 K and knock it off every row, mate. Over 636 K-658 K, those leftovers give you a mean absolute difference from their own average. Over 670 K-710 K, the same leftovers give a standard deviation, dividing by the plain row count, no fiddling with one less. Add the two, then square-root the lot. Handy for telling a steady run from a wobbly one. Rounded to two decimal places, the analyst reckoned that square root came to 2.34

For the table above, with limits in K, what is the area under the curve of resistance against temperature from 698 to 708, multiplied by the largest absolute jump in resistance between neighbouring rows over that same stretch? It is 3357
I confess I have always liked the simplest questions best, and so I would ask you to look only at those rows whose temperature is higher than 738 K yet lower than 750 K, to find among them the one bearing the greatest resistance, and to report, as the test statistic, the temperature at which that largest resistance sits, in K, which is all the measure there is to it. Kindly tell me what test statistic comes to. 739.0 K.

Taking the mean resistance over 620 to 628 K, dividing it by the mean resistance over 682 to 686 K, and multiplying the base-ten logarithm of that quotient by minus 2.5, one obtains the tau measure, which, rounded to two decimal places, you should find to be 0.10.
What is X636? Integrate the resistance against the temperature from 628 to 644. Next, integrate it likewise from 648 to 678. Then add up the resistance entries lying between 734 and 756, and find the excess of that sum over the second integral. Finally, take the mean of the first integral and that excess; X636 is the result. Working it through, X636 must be -183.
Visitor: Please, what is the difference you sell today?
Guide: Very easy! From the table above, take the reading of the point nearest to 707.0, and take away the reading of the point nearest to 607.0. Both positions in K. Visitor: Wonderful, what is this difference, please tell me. 4.2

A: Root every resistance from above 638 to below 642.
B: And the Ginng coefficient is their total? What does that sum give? 20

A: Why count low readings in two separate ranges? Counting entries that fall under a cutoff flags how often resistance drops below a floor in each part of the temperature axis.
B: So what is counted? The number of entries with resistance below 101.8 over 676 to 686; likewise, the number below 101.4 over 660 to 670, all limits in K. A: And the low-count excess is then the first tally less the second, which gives -1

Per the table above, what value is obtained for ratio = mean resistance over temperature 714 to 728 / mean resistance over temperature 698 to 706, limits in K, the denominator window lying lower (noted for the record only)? 1.03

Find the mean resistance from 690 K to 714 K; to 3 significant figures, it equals 106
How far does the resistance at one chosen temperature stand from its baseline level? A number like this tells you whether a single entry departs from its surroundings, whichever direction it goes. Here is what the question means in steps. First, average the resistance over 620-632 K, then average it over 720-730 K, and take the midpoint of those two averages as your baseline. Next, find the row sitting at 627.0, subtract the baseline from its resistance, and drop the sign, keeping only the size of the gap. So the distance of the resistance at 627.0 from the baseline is 11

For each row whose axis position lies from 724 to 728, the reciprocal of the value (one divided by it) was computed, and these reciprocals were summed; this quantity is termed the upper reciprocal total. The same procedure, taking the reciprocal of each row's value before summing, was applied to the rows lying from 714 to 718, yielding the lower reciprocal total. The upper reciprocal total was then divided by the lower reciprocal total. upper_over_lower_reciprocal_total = 0.966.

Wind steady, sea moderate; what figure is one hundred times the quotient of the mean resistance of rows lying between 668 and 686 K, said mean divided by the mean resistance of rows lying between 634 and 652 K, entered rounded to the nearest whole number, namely 101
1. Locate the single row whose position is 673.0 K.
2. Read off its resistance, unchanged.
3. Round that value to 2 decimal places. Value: 102.70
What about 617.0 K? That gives 96.70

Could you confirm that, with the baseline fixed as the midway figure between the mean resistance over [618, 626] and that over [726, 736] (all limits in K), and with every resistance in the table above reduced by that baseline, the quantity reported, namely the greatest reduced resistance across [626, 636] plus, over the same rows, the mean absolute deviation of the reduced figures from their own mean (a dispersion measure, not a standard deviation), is -5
